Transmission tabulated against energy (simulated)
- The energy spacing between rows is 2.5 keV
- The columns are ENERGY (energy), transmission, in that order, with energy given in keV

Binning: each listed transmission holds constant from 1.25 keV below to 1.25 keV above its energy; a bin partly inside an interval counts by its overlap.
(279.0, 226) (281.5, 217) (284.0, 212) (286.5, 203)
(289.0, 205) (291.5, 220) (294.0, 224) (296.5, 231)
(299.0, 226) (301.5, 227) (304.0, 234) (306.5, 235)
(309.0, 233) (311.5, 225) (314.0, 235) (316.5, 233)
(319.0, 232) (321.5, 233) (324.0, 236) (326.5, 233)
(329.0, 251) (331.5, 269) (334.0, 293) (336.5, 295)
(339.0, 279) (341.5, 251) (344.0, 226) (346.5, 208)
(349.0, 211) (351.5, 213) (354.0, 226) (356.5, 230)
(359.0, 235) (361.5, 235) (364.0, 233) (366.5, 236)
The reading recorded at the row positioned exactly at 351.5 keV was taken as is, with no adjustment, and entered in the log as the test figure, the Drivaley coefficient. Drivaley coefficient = 213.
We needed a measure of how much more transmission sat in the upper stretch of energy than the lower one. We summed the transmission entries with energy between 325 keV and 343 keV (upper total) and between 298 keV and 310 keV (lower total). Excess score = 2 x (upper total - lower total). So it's 1432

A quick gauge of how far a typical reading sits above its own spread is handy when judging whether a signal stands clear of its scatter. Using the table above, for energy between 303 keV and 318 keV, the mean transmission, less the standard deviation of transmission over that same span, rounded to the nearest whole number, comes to 229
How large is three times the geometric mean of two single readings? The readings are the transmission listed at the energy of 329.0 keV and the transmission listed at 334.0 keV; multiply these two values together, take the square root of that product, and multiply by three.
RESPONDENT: 814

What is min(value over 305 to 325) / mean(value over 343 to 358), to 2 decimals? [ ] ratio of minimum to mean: 1.03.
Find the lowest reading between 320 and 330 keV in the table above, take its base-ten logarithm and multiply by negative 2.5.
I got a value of -5.92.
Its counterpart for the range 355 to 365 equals -5.90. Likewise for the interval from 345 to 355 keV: -5.80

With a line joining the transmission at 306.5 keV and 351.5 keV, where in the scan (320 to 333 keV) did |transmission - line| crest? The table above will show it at 331.5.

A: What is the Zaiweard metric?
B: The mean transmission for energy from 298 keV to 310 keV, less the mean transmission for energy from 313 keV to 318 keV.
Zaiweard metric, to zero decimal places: -3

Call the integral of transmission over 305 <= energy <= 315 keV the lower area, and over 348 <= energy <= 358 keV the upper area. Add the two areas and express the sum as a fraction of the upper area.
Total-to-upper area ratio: 2.05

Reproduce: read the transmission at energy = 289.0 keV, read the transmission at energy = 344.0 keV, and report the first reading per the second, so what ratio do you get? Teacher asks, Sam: 0.91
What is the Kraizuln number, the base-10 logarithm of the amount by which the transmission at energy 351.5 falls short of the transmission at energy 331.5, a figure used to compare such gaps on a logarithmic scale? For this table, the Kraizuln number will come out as 1.7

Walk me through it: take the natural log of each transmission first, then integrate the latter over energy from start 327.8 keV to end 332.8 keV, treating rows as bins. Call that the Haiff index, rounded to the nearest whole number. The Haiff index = 28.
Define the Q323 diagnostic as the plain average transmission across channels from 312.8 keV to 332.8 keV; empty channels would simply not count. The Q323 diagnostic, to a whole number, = 240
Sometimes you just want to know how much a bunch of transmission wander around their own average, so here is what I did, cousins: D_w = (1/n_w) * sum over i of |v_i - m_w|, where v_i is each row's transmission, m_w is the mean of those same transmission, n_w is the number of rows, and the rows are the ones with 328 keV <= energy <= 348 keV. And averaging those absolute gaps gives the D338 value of 25.0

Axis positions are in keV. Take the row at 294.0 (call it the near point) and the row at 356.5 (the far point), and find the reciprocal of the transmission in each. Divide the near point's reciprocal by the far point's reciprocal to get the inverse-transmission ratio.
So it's 1.03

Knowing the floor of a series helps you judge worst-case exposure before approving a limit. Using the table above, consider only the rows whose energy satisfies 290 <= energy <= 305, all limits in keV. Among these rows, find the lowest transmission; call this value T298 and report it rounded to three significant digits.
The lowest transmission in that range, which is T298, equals 220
